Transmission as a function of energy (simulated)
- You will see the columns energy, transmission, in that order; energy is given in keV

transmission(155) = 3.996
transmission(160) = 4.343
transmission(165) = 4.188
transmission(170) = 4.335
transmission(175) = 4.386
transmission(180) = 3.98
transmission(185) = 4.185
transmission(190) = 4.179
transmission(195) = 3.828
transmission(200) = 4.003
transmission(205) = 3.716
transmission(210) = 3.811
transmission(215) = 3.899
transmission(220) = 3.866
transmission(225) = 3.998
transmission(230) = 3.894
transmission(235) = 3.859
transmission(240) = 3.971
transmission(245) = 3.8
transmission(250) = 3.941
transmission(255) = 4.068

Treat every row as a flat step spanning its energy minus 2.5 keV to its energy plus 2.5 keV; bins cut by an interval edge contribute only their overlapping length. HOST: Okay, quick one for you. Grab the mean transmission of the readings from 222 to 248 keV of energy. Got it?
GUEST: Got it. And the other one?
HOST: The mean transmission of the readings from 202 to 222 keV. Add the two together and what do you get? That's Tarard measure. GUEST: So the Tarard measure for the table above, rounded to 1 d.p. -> 7.7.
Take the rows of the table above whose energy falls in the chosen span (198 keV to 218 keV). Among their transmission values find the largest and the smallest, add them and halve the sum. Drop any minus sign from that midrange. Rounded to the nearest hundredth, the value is 3.86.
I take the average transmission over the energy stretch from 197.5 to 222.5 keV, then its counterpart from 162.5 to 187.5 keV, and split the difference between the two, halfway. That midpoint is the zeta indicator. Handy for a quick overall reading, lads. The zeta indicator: 4.04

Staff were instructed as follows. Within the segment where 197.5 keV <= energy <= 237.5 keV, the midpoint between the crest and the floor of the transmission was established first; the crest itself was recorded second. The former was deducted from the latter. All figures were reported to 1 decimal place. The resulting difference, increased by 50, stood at 50.1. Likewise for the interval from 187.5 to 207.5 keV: 50.2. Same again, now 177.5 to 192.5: 50.1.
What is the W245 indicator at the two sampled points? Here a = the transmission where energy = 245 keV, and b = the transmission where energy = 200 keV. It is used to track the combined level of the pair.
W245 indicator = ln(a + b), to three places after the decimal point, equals 2.055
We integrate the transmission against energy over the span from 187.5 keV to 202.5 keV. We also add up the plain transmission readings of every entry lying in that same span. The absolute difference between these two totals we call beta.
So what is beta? 48.0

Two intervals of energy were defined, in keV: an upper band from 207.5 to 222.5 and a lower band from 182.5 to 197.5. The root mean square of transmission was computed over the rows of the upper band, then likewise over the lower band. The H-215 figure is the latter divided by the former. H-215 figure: 1.05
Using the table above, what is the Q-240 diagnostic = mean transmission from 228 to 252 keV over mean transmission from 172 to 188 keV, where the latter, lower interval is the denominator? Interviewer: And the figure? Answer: 0.93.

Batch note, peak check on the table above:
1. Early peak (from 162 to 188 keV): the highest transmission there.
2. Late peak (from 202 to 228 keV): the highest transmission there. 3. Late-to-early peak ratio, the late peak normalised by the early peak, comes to 0.91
